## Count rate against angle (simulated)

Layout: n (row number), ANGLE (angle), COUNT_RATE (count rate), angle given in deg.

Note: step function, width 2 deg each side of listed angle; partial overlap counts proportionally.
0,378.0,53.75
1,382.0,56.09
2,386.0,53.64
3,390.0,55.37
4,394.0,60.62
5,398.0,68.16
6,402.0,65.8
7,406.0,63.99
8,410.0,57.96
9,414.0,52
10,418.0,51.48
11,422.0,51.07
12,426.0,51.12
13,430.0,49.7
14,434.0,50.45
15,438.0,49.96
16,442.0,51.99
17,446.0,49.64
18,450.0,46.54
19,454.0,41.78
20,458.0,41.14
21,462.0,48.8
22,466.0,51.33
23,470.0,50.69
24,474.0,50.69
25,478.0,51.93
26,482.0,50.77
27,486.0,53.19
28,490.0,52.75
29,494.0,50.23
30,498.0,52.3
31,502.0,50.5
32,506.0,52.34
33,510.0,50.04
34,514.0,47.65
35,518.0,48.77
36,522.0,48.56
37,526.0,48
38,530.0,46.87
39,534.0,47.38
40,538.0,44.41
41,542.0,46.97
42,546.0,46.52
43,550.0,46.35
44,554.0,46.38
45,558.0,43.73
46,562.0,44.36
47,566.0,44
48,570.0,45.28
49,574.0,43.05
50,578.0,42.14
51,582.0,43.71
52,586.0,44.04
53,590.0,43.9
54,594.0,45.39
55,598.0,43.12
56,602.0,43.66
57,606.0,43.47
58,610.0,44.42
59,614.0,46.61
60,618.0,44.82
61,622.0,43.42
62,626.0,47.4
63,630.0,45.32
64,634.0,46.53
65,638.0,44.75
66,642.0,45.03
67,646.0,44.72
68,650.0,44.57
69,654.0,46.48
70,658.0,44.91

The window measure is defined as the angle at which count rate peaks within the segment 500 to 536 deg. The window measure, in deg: 506.0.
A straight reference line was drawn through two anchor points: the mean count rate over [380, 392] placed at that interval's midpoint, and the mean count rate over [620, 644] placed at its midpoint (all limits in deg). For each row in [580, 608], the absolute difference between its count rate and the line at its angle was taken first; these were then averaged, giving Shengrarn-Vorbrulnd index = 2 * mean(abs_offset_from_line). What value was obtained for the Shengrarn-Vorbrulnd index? 6.0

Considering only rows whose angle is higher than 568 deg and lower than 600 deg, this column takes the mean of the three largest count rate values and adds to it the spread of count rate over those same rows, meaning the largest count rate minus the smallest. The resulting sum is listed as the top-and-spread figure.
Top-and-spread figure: 48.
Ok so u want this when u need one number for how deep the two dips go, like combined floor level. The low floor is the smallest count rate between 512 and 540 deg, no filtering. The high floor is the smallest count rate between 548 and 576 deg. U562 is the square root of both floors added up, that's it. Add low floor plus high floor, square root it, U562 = 9.35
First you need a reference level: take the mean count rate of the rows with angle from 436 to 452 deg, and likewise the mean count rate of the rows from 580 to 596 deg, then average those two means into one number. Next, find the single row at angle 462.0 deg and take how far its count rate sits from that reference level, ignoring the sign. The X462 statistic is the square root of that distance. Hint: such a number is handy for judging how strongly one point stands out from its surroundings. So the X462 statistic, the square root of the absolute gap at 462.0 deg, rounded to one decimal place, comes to 1.4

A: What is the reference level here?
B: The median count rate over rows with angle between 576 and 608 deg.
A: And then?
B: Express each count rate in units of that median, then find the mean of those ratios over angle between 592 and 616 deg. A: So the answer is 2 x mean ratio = 2.03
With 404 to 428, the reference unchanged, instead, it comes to 2.50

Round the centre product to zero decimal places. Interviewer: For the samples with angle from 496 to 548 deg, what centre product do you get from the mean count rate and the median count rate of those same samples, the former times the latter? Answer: 2327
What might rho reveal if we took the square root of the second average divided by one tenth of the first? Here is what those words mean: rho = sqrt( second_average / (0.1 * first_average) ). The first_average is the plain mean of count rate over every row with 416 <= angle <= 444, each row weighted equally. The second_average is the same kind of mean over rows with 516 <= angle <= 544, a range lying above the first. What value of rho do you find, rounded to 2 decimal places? 3.05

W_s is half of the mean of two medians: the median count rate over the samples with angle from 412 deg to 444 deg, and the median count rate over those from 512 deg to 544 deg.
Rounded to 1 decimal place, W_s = 24.7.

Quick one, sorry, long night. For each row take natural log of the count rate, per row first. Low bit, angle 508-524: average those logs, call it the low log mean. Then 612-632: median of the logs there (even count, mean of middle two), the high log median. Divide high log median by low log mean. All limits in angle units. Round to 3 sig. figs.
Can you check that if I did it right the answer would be 0.981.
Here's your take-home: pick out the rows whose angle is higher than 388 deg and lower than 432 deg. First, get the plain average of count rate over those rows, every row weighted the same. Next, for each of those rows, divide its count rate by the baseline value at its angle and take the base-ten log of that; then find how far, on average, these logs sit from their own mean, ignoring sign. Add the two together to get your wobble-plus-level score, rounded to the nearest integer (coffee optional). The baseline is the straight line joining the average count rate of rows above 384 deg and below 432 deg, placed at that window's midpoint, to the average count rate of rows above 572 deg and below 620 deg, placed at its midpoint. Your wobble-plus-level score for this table 57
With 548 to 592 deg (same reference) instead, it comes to 44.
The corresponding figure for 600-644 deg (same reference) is 45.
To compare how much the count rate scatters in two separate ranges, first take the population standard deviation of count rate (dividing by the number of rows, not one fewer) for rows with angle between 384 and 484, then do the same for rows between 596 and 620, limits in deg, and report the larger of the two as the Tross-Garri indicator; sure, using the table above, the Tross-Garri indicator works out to 6.3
